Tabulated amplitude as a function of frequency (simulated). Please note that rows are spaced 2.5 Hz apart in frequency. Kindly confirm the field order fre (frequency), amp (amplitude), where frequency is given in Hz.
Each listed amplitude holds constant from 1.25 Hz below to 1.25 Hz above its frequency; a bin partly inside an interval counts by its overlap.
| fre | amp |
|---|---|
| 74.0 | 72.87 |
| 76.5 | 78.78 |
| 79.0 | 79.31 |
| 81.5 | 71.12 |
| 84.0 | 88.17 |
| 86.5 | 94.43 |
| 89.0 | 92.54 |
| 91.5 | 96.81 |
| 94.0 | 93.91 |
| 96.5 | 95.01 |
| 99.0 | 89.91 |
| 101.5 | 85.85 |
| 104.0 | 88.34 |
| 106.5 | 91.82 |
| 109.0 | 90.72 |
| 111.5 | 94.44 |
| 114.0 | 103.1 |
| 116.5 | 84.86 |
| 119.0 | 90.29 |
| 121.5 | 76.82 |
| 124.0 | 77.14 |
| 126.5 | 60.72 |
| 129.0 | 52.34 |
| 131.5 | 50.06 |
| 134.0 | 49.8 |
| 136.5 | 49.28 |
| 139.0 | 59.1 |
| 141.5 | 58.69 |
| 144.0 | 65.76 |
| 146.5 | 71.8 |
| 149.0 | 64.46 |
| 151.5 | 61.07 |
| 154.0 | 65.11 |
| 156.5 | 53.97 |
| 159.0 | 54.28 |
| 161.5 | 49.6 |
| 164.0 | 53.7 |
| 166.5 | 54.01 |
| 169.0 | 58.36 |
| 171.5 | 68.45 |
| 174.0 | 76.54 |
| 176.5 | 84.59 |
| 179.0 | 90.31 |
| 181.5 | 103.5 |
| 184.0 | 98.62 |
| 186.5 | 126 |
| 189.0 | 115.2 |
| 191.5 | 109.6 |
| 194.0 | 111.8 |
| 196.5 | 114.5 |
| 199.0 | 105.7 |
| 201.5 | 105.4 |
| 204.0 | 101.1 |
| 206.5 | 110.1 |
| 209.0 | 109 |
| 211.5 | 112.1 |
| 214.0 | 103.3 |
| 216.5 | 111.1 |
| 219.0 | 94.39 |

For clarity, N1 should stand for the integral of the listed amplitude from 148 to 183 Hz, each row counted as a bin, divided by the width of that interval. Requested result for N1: 67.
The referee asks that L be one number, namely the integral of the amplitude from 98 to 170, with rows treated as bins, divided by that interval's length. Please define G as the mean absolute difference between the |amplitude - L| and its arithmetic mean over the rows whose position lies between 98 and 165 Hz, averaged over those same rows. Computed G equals 6.1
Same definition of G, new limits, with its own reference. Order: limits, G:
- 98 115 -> 3.9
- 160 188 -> 10.8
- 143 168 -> 5.7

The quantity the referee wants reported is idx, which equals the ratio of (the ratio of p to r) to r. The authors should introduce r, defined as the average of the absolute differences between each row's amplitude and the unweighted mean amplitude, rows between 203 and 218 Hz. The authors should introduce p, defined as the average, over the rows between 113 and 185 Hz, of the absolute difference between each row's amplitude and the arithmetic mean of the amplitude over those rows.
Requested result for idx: 1.02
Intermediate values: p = 14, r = 4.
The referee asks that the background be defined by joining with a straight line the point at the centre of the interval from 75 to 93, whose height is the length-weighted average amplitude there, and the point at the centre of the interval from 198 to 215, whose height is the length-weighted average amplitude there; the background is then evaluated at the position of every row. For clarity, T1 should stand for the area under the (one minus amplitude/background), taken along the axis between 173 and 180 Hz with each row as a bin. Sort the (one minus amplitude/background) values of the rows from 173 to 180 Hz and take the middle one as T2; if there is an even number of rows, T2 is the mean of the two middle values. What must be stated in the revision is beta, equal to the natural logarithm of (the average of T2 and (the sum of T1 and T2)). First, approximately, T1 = 1.2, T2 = 0.17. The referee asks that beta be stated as -0.2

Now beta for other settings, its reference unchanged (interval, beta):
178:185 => -1.6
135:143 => 0.7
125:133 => 0.7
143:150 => 0.3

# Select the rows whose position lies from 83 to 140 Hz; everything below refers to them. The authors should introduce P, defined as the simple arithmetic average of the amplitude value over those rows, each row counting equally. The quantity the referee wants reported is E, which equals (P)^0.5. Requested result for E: 9.0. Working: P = 81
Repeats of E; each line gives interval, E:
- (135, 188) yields 8.4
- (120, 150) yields 7.8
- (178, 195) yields 10.4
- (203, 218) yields 10.4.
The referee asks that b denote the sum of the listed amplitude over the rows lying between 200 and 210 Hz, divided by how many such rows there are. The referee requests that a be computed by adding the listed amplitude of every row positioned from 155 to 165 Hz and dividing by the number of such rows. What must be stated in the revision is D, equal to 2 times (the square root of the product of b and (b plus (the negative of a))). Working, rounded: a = 53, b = 106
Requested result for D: 151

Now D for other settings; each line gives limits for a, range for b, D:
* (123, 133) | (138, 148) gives 31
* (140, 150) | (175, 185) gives 105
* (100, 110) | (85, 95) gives 44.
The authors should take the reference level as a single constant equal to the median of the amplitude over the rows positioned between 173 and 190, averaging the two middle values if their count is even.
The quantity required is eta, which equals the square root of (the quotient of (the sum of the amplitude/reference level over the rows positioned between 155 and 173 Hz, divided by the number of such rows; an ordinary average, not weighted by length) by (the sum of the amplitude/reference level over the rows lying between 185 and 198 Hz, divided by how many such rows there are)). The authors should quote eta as 0.70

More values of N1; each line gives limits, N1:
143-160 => 62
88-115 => 93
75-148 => 79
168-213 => 100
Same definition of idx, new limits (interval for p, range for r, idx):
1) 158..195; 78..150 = 0.11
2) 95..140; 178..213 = 0.40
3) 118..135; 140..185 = 0.09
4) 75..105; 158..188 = 0.01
